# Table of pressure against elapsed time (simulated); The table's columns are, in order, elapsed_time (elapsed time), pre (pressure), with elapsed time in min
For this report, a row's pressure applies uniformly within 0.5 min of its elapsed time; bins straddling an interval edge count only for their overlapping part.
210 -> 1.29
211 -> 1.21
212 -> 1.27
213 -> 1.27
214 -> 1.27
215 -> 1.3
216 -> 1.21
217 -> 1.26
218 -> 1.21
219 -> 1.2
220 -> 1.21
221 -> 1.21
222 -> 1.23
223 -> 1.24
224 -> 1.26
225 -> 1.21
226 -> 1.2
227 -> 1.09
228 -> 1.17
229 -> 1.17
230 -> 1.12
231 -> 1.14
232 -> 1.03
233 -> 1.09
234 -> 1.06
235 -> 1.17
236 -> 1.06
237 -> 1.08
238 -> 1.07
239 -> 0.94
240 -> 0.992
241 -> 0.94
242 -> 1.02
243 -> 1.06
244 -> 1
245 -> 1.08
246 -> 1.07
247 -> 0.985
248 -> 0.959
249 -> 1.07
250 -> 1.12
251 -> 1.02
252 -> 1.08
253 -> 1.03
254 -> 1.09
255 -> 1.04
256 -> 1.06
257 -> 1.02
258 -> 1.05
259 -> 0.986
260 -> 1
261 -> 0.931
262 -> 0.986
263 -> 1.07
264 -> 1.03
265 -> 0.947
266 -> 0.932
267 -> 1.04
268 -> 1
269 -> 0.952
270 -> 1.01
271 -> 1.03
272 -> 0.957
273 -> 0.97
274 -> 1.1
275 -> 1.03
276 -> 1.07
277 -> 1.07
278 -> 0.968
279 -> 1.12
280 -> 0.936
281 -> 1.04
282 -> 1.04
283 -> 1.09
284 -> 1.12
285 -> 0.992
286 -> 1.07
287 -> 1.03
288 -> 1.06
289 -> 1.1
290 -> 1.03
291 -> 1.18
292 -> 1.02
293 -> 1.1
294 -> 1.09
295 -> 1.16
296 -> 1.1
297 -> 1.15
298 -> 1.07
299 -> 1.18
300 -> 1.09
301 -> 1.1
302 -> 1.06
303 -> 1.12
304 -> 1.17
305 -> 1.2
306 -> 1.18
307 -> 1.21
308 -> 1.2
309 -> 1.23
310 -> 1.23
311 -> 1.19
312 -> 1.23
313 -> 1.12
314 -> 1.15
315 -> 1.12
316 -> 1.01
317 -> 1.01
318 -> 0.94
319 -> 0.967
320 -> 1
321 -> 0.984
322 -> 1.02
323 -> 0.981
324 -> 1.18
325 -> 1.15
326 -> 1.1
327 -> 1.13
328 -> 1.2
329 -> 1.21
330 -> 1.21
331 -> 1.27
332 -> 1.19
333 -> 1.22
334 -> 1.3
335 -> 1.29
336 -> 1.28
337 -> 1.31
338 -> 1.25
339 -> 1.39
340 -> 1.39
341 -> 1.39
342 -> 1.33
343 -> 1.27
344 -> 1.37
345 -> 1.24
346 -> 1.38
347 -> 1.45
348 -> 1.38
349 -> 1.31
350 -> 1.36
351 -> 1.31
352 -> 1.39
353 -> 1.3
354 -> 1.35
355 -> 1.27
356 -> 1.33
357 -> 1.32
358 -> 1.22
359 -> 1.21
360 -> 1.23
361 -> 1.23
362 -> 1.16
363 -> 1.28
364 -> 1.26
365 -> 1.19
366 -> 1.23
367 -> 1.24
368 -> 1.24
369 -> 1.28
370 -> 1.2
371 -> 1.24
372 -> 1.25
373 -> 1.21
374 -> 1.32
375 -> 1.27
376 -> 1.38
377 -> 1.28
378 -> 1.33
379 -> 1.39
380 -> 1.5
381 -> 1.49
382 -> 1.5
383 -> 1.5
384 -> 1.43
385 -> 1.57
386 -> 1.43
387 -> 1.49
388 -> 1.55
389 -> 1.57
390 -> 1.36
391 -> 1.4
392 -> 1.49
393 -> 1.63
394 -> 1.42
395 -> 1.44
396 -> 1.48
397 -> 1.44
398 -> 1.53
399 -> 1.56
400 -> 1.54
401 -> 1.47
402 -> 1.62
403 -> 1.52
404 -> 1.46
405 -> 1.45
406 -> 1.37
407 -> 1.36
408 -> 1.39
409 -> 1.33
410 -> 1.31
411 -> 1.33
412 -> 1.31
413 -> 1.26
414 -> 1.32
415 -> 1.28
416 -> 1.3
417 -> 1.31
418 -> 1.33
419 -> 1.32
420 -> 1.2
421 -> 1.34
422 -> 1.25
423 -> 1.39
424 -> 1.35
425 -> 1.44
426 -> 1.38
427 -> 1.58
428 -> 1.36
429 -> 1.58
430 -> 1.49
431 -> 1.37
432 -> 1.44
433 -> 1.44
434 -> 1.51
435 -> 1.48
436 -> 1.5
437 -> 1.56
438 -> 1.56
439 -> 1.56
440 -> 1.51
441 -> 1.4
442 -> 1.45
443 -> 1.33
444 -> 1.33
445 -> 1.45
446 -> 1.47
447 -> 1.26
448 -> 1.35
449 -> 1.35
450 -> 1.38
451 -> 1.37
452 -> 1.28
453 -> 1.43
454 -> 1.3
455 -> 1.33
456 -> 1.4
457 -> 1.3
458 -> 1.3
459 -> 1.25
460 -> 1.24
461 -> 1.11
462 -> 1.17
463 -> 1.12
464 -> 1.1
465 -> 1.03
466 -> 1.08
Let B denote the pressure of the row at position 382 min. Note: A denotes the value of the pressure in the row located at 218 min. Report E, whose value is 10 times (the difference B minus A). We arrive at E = 2.9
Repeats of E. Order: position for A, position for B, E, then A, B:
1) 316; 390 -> 3.5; 1.01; 1.36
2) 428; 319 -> -3.9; 1.36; 0.967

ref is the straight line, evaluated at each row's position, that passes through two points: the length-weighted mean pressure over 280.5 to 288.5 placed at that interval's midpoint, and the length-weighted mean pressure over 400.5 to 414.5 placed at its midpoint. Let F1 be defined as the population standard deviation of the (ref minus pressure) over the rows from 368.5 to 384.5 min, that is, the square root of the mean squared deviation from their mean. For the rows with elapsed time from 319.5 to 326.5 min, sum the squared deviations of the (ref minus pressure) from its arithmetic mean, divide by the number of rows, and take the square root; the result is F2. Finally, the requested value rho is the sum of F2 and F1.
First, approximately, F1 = 0.094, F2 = 0.07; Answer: 0.17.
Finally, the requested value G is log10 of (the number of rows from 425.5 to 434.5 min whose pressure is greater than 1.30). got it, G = 0.95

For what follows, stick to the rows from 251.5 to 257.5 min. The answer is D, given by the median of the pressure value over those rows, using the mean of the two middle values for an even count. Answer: 1.05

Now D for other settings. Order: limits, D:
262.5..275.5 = 1.01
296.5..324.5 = 1.12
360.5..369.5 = 1.24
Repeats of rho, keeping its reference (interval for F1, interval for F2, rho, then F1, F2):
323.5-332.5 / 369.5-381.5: 0.13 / 0.043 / 0.09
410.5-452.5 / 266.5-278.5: 0.14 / 0.093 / 0.05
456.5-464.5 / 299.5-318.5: 0.17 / 0.085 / 0.09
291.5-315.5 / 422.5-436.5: 0.12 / 0.049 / 0.07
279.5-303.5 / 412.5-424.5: 0.10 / 0.050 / 0.05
